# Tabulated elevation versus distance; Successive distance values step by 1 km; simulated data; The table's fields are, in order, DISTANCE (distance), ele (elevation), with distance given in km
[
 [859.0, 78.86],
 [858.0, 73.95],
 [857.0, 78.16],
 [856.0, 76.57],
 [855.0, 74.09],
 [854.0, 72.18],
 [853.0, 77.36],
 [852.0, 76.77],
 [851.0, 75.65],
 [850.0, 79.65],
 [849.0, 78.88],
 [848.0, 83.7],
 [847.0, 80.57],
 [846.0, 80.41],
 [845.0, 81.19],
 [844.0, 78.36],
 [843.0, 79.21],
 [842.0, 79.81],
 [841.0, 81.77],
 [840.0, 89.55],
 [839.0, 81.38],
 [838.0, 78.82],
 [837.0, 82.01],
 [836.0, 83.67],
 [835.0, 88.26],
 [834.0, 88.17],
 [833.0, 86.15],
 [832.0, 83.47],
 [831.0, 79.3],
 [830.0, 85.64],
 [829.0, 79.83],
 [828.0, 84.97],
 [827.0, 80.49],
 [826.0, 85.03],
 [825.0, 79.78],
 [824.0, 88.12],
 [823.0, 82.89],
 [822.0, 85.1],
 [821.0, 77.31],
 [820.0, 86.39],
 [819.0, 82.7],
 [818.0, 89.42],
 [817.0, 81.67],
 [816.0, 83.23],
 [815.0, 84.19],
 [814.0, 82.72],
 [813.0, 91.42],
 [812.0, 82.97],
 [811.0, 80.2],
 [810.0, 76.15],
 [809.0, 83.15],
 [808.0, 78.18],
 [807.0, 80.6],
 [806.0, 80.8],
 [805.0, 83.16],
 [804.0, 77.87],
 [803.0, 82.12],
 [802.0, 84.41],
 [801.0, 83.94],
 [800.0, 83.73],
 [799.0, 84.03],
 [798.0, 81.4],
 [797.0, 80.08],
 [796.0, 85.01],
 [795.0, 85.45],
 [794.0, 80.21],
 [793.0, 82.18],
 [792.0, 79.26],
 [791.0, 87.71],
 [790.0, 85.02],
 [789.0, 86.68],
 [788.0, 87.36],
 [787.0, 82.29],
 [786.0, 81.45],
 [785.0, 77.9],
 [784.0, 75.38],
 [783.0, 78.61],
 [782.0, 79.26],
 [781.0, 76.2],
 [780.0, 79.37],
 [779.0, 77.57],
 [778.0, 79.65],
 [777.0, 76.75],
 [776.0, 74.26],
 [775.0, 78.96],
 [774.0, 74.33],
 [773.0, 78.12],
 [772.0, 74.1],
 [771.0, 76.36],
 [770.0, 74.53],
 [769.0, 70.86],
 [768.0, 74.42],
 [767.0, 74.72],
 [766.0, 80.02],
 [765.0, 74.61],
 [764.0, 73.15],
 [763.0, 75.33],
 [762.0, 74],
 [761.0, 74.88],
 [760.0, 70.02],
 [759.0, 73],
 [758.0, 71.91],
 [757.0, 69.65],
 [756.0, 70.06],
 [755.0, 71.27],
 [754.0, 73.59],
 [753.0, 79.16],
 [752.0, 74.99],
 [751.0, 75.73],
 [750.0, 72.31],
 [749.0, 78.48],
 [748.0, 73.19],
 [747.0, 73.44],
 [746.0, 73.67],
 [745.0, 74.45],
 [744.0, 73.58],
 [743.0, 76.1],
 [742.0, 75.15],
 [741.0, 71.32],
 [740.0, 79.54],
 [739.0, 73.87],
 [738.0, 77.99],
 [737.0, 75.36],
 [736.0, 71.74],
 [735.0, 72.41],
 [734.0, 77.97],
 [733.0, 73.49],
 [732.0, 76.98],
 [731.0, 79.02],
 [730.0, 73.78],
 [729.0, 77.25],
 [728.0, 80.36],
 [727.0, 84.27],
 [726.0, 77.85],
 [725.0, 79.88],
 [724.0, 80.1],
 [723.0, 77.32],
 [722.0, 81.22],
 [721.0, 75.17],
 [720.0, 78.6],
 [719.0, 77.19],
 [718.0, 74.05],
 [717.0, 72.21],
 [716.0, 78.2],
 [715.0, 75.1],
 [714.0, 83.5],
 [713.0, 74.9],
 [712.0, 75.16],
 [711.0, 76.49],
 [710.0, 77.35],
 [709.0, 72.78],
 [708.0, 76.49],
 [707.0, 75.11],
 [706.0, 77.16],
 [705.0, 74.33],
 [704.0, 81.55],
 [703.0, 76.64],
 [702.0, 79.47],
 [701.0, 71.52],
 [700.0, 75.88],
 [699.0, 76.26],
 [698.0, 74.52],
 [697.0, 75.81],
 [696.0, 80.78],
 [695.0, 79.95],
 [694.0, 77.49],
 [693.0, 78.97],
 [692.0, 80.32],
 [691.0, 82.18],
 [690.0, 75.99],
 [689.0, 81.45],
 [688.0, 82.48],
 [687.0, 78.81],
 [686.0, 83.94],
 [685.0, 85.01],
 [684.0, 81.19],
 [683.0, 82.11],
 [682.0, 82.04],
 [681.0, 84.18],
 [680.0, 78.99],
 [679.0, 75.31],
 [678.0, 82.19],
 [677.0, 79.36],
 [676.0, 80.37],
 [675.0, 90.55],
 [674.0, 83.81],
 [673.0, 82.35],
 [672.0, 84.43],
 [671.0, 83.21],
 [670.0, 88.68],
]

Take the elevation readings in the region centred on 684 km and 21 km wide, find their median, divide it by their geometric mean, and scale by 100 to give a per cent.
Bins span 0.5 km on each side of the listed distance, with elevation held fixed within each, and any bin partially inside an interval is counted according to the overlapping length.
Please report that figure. 100.3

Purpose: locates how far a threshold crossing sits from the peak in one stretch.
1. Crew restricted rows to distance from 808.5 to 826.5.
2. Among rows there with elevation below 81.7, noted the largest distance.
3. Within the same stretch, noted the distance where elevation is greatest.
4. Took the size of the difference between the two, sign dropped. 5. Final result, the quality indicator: 12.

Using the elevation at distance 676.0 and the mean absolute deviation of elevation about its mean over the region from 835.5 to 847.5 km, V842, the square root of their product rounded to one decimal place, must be 12.4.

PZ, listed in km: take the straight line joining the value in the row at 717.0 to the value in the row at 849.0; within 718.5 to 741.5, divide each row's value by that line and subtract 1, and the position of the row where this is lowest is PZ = 741.0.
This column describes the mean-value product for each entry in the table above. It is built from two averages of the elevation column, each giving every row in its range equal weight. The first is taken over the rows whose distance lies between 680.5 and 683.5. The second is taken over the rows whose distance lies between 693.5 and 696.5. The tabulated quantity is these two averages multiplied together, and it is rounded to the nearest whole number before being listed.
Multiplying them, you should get 6573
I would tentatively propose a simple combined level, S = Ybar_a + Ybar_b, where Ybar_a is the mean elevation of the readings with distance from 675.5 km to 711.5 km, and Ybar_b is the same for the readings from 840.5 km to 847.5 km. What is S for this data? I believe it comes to 159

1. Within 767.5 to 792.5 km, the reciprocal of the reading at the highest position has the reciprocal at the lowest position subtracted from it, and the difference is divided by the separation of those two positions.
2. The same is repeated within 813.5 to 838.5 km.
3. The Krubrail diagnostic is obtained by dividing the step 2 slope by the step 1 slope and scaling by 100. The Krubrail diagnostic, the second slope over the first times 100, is -73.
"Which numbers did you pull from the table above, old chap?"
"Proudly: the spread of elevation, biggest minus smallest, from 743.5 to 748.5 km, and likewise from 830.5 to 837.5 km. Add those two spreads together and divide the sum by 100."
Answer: 0.102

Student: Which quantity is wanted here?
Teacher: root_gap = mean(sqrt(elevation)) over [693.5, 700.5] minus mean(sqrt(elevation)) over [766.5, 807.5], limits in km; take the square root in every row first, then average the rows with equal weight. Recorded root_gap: -0.15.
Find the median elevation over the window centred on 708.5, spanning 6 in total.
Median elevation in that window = 76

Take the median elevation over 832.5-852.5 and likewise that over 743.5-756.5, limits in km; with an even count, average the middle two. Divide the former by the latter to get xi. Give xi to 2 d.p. 1.10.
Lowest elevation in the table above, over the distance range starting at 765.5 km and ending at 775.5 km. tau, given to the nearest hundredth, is 70.86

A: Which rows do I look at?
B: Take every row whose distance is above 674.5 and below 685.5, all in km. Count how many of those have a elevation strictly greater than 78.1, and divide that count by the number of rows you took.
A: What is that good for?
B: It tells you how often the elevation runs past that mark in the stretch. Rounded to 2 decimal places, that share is 0.91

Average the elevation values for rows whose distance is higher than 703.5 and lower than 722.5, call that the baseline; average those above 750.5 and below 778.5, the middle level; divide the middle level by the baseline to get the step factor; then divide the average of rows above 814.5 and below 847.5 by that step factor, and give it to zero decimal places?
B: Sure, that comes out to 85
